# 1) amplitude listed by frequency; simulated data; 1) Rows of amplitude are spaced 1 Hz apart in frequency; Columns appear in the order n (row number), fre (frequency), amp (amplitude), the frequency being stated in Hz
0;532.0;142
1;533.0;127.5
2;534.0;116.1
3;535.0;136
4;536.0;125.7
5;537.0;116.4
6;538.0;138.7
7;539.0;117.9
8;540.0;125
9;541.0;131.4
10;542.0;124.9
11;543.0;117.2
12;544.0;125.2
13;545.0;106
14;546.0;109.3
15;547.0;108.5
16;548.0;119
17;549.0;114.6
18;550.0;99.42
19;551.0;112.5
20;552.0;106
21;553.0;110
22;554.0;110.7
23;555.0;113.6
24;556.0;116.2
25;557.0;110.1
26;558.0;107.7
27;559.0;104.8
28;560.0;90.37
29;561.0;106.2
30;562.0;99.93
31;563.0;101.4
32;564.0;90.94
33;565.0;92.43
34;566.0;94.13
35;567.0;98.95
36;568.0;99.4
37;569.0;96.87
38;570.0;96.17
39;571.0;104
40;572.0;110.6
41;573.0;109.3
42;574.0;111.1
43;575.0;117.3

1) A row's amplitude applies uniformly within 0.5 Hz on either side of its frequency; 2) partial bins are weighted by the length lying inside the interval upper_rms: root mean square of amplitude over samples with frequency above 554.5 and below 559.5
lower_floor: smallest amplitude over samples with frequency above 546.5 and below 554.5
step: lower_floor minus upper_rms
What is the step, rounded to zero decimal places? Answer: -11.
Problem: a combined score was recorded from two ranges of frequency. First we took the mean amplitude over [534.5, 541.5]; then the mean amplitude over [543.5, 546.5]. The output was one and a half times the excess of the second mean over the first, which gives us -21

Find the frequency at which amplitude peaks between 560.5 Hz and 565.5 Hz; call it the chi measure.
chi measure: 561.0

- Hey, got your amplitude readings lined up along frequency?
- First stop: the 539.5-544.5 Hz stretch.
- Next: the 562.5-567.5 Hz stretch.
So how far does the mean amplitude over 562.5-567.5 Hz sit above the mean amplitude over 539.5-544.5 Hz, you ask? -29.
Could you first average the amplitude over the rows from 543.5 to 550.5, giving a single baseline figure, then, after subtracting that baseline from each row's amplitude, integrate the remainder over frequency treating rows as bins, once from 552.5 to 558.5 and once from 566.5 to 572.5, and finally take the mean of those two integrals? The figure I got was -33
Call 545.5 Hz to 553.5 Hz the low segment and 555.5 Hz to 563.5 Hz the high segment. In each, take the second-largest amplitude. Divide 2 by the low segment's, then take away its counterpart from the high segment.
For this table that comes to -110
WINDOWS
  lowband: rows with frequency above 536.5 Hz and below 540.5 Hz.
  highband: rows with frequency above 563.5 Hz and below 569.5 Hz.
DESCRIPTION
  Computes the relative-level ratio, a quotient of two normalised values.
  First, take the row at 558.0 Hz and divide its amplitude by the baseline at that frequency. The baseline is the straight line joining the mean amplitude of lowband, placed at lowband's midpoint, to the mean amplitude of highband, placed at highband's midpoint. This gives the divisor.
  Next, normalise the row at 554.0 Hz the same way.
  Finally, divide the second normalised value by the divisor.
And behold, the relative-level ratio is 0.99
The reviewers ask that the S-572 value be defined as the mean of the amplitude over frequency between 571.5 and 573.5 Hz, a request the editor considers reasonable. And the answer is 110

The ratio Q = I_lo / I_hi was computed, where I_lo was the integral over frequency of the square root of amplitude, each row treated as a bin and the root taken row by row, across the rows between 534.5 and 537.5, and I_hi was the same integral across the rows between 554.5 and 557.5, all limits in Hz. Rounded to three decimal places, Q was 1.054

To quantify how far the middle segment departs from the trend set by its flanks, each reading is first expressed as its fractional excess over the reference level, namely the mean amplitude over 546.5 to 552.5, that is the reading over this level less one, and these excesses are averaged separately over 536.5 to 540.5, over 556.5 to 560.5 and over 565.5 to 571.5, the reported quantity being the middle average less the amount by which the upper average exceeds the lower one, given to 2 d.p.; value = 0.18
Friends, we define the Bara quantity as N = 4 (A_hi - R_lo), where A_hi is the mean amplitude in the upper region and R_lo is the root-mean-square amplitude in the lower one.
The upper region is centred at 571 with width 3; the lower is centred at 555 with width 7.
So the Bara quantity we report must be -28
